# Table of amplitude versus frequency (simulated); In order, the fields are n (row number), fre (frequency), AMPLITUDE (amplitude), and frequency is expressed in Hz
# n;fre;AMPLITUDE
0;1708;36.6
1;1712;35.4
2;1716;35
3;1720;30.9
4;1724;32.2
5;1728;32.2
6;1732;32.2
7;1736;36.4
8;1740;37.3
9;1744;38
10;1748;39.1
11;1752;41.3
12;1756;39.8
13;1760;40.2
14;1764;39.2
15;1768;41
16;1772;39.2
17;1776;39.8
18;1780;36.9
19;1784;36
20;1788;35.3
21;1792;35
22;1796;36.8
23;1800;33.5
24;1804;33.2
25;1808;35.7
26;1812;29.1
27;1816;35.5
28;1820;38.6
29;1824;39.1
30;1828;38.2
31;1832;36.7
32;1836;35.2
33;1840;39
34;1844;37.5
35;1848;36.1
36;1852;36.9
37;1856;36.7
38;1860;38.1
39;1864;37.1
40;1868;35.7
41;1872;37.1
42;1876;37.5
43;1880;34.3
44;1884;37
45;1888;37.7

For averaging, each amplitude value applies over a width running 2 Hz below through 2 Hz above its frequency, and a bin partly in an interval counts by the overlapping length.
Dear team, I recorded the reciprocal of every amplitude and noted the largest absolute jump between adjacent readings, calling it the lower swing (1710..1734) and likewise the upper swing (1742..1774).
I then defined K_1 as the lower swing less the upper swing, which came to 0.0024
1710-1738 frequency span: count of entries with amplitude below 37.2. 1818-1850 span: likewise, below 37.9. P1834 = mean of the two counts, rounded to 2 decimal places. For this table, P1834 5.50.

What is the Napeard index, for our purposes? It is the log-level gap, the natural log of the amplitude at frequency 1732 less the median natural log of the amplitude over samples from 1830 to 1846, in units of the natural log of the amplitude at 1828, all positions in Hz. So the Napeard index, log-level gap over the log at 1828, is -0.039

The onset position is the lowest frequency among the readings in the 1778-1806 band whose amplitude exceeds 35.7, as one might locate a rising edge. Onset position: 1780 Hz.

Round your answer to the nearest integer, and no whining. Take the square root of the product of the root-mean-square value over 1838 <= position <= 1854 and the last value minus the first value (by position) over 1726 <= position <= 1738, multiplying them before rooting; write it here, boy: 13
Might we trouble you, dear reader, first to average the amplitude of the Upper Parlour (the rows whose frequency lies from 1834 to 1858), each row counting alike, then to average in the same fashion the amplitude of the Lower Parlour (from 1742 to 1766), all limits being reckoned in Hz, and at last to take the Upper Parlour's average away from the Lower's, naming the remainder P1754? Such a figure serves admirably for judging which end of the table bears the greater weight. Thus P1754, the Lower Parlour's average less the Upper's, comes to 2.7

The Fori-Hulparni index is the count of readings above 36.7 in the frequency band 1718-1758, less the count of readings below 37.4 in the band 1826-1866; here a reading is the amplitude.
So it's -1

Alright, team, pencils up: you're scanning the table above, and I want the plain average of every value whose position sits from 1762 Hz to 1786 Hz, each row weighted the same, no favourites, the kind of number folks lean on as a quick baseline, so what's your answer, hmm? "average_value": 39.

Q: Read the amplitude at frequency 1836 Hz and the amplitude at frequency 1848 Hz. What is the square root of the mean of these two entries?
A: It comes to 5.97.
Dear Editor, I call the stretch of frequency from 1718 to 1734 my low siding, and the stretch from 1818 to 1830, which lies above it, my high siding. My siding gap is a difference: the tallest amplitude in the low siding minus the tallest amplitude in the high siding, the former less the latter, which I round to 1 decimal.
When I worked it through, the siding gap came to -6.9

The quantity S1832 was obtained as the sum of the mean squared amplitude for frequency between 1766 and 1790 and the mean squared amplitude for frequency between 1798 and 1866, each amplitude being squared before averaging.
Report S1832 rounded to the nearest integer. 2771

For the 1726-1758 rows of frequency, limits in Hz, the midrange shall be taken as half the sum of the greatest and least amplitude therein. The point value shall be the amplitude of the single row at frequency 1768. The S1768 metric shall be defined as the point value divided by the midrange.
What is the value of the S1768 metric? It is 1.12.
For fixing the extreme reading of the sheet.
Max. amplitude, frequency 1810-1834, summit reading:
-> 39.1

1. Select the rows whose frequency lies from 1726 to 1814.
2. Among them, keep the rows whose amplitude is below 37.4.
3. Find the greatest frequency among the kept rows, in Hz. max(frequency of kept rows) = 1812 Hz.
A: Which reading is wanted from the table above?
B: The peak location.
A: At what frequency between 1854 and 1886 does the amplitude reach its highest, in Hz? 1860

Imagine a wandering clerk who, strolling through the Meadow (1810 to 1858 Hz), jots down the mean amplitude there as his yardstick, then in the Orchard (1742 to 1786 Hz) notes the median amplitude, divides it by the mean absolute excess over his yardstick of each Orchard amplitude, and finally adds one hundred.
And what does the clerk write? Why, 115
